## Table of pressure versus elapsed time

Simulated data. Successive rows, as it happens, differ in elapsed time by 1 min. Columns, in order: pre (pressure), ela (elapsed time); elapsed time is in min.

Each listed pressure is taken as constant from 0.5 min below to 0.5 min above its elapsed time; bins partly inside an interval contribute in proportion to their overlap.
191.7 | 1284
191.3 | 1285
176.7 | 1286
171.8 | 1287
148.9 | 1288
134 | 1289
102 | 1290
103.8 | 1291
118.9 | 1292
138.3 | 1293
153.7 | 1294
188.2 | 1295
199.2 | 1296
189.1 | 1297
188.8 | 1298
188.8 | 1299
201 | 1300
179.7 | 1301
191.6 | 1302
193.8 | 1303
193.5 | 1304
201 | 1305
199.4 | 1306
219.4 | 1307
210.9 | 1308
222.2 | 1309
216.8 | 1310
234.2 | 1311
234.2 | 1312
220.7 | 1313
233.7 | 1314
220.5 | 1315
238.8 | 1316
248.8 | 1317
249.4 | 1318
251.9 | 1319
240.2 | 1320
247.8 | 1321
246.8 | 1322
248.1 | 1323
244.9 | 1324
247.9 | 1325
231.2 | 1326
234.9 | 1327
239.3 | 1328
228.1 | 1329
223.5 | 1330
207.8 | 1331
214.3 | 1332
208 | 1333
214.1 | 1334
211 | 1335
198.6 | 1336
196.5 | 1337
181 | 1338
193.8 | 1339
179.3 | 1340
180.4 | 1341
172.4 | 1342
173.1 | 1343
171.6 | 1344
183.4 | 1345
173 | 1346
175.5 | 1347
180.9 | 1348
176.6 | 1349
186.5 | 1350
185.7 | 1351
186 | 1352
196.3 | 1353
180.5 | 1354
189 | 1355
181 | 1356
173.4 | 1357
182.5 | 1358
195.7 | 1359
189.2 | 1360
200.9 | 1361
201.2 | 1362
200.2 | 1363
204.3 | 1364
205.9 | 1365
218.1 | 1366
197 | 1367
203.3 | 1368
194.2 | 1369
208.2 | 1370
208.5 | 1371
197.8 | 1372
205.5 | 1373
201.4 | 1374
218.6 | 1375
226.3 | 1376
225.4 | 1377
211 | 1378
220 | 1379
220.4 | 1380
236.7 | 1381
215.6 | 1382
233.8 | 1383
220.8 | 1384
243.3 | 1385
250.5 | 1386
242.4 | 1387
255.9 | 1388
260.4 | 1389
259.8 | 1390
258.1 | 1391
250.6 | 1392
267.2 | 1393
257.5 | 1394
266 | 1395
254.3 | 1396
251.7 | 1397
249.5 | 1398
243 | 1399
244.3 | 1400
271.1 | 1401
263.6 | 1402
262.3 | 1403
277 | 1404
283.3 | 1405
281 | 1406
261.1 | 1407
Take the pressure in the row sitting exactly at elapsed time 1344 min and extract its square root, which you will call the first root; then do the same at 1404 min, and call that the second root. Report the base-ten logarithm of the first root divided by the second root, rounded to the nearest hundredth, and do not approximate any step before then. -0.10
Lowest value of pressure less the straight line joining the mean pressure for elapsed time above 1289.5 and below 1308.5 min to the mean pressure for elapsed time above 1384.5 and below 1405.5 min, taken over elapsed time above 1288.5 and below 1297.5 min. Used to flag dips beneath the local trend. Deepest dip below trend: -67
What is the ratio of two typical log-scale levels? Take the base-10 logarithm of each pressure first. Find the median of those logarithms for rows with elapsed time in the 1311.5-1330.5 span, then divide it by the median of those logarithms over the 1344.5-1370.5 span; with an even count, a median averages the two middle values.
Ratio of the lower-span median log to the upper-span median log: 1.04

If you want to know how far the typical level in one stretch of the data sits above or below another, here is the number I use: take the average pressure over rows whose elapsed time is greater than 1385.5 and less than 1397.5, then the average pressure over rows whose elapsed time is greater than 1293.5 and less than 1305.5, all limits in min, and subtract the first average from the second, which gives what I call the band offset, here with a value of -67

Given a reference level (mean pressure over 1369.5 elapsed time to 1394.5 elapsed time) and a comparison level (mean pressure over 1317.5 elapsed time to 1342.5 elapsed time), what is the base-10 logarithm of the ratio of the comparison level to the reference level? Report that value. -0.02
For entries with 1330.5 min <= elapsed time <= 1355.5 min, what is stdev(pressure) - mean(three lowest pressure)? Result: -159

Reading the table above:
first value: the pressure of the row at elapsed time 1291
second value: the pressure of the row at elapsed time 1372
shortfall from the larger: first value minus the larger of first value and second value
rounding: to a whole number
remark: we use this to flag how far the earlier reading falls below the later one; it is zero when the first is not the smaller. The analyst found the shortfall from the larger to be -94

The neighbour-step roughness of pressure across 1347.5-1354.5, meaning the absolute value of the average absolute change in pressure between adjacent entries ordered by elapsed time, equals 7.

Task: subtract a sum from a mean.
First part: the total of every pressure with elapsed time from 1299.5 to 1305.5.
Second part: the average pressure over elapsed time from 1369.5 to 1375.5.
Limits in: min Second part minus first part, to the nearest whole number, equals -954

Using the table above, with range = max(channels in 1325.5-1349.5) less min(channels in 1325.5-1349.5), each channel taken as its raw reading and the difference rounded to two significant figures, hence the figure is 68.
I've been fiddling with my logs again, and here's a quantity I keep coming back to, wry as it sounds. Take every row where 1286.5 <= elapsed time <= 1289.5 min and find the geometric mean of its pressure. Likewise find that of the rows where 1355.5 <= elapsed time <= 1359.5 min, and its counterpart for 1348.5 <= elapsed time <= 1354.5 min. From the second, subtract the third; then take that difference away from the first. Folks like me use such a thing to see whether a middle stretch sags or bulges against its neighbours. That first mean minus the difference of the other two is 153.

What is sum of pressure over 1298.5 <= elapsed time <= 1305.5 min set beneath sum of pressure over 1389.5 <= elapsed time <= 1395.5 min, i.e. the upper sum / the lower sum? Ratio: 1.2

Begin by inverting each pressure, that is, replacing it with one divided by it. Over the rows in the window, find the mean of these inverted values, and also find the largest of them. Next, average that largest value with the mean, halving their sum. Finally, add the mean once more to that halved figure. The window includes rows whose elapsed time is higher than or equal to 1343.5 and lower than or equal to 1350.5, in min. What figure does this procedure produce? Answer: 0.011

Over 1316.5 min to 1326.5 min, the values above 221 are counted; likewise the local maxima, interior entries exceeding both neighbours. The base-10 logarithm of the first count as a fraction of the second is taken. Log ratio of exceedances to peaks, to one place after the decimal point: 0.4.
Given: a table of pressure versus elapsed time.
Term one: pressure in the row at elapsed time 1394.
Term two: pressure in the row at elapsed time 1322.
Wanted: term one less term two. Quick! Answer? 11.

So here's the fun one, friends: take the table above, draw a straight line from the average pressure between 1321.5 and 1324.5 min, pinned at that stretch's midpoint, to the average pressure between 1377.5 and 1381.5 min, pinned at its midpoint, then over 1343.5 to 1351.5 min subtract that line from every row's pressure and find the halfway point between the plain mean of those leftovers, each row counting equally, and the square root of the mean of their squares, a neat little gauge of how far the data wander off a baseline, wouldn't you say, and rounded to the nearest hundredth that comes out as 0.16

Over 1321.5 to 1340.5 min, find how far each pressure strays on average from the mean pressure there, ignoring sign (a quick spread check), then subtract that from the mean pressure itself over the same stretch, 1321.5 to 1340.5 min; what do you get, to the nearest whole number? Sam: 199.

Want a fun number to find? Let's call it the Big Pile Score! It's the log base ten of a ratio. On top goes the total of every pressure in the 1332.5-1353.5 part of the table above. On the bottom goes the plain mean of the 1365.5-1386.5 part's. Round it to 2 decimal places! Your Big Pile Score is 1.26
